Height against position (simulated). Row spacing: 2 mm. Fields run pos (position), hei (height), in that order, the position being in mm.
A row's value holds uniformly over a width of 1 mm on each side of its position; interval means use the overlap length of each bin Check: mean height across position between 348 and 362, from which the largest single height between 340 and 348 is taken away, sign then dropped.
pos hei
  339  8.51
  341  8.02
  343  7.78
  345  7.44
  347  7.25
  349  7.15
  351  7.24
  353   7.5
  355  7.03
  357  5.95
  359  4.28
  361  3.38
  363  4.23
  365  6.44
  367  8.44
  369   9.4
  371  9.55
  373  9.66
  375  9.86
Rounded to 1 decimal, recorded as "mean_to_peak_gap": 1.9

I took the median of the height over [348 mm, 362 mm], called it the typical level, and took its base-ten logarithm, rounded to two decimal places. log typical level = 0.85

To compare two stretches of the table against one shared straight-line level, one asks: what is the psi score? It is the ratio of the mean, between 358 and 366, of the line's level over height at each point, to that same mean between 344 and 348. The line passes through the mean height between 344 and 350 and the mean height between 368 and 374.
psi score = 2.04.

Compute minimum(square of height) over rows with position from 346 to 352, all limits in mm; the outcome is 51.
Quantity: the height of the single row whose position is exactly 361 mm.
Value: 3.38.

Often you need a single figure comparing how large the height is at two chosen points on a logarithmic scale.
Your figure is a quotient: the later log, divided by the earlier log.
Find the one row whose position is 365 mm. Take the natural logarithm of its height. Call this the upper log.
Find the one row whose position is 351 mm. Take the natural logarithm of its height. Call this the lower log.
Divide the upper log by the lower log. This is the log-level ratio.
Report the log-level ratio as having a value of 0.9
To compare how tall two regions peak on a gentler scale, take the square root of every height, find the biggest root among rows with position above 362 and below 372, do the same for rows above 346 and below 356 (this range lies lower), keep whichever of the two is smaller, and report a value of 2.7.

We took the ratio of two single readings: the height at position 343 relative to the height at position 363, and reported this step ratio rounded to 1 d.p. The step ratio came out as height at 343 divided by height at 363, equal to 1.8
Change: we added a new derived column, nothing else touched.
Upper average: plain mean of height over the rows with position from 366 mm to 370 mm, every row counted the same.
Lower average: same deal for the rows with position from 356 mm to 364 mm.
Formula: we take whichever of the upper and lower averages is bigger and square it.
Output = 79.6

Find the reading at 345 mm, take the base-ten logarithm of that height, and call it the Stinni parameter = 0.872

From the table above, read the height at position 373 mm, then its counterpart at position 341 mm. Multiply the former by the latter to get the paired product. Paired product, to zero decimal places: 77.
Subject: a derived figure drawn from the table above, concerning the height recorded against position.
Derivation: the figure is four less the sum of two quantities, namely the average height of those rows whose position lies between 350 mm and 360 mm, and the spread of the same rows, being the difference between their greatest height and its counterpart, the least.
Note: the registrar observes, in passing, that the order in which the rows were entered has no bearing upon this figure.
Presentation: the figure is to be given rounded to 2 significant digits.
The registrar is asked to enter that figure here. -5.6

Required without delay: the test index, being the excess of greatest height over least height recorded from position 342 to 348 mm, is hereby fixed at 0.5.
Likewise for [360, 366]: 3.1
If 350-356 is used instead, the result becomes 0.5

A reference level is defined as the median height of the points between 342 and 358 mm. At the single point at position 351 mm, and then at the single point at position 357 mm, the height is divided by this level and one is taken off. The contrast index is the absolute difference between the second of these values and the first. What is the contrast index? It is 0.18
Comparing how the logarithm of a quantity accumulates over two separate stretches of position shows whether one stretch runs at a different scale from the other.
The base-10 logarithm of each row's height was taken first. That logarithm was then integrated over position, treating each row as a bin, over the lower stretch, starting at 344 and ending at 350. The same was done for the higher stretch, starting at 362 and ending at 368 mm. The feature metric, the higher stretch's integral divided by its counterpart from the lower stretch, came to 0.91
